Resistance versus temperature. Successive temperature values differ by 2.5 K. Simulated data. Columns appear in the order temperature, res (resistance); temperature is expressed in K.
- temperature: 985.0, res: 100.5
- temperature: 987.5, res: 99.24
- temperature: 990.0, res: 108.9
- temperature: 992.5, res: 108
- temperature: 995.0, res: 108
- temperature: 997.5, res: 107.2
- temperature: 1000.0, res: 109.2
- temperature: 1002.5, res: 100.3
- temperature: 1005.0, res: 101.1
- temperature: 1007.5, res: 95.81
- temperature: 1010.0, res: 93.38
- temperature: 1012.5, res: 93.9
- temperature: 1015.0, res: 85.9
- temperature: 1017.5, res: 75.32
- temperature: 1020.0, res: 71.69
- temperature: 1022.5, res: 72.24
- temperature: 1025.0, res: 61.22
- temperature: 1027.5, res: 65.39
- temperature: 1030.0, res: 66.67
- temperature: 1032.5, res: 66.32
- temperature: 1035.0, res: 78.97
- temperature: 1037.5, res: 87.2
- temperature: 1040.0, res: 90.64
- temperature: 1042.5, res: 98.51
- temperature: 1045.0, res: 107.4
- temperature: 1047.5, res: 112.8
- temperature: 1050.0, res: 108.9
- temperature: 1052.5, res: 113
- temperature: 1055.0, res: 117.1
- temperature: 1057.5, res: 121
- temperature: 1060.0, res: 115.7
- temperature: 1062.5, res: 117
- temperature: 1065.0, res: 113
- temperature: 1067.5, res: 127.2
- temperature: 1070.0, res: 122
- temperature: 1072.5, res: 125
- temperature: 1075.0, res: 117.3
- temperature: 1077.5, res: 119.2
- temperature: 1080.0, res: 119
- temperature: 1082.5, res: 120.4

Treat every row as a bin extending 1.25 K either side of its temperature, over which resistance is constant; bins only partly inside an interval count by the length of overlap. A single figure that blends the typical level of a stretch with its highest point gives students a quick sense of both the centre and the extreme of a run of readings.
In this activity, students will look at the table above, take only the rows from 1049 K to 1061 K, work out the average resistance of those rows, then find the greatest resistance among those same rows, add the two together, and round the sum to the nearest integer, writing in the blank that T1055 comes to 236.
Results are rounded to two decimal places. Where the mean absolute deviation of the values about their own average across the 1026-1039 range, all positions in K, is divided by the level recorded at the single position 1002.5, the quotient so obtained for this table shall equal 0.08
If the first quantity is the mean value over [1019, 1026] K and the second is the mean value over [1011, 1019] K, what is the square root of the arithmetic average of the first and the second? 8.8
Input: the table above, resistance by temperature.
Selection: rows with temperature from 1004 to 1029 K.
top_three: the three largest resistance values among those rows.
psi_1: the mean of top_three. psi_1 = 97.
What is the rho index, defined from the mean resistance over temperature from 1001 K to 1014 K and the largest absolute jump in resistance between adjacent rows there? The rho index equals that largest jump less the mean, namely -92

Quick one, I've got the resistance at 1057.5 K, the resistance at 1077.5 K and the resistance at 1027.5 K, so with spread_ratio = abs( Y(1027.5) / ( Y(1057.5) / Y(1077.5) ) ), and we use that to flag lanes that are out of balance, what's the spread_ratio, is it 64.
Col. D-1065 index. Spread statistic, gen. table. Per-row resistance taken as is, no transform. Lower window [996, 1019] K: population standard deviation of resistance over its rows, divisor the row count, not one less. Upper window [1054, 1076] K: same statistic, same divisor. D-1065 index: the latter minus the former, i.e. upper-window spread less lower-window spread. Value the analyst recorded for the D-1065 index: -6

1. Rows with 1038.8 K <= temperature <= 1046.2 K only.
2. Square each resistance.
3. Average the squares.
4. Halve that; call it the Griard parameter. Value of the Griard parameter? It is 4909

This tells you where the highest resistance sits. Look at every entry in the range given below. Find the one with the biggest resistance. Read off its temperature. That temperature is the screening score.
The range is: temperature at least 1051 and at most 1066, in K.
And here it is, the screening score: 1057.5 K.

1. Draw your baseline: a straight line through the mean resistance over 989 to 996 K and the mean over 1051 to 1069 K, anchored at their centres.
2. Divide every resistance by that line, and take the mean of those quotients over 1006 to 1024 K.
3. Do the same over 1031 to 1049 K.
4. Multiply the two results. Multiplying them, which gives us 0.60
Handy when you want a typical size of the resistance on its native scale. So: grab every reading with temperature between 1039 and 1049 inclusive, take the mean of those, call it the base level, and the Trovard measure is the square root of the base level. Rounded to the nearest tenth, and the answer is 10.1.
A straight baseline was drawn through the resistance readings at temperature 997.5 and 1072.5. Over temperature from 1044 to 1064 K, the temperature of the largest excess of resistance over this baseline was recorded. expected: 1057.5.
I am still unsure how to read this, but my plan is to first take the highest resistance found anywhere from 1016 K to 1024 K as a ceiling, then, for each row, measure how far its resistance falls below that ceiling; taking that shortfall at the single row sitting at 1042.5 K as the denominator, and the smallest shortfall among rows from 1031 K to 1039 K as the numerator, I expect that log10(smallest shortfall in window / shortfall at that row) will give -0.3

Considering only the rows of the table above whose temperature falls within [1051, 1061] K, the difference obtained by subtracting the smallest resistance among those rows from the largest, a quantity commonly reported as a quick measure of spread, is 8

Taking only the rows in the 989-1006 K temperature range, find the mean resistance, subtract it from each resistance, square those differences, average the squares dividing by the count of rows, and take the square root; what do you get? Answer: 3.5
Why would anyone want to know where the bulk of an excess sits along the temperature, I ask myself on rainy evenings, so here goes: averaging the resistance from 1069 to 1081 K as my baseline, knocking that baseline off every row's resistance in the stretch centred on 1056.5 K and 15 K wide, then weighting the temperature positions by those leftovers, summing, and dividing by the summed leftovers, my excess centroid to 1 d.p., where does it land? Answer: 1054.1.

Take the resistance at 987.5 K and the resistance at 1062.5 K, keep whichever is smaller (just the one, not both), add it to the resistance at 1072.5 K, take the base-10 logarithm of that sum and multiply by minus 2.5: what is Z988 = -5.88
